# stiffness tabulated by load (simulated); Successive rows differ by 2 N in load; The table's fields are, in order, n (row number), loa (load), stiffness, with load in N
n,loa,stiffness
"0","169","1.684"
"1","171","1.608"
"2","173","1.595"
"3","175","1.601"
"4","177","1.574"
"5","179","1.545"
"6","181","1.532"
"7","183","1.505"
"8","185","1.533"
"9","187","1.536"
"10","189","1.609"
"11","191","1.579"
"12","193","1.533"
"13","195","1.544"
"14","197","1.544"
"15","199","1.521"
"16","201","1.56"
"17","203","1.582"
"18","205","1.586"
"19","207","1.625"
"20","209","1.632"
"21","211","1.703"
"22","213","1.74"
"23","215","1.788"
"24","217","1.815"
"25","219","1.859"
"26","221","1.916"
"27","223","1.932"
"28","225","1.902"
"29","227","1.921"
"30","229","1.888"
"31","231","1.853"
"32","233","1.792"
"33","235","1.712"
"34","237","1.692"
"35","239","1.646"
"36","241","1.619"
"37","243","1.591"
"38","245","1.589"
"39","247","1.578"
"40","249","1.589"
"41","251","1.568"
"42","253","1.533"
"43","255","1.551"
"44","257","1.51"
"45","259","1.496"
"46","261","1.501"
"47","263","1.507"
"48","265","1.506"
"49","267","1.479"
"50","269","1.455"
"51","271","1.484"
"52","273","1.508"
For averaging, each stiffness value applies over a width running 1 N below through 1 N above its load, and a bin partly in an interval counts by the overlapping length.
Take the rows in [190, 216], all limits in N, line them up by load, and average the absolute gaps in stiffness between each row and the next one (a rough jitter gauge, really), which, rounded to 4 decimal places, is 0.0289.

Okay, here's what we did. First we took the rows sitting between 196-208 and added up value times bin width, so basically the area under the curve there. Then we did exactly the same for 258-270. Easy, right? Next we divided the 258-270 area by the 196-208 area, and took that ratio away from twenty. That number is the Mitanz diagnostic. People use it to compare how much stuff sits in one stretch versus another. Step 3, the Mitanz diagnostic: 19.1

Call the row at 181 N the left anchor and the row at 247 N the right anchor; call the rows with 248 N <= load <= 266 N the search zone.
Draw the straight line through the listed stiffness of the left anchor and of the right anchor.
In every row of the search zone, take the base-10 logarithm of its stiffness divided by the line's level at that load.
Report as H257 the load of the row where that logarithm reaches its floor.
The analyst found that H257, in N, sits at 259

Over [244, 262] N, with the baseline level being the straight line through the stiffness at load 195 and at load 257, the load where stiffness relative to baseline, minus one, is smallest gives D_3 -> 259 N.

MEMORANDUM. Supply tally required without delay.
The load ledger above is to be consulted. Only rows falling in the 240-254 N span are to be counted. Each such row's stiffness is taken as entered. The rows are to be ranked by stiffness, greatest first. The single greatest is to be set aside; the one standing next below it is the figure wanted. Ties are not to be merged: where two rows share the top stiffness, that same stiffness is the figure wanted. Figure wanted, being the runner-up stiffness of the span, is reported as 1.591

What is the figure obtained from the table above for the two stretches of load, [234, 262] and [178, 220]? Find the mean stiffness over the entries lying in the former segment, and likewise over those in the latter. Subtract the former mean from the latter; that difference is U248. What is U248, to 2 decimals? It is 0.03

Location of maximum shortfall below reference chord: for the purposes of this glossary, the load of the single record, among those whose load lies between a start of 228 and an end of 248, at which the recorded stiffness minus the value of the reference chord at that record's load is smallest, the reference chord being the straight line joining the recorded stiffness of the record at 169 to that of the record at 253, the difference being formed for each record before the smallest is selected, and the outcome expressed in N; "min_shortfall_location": 247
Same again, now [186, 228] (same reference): 187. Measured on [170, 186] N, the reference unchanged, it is 183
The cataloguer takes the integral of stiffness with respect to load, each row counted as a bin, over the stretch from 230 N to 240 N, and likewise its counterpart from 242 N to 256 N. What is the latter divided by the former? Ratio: 1.26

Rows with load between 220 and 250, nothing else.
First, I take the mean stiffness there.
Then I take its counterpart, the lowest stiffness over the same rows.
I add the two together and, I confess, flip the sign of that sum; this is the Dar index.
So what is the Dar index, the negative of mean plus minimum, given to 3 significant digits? -3.33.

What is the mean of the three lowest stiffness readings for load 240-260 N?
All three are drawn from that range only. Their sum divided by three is 1.51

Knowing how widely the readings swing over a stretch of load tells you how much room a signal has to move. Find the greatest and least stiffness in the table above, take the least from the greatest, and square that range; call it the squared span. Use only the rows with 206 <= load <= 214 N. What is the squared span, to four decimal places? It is 0.0132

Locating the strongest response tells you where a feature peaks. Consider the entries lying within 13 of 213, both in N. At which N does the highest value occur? 223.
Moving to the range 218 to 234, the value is 223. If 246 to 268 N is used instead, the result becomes 249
